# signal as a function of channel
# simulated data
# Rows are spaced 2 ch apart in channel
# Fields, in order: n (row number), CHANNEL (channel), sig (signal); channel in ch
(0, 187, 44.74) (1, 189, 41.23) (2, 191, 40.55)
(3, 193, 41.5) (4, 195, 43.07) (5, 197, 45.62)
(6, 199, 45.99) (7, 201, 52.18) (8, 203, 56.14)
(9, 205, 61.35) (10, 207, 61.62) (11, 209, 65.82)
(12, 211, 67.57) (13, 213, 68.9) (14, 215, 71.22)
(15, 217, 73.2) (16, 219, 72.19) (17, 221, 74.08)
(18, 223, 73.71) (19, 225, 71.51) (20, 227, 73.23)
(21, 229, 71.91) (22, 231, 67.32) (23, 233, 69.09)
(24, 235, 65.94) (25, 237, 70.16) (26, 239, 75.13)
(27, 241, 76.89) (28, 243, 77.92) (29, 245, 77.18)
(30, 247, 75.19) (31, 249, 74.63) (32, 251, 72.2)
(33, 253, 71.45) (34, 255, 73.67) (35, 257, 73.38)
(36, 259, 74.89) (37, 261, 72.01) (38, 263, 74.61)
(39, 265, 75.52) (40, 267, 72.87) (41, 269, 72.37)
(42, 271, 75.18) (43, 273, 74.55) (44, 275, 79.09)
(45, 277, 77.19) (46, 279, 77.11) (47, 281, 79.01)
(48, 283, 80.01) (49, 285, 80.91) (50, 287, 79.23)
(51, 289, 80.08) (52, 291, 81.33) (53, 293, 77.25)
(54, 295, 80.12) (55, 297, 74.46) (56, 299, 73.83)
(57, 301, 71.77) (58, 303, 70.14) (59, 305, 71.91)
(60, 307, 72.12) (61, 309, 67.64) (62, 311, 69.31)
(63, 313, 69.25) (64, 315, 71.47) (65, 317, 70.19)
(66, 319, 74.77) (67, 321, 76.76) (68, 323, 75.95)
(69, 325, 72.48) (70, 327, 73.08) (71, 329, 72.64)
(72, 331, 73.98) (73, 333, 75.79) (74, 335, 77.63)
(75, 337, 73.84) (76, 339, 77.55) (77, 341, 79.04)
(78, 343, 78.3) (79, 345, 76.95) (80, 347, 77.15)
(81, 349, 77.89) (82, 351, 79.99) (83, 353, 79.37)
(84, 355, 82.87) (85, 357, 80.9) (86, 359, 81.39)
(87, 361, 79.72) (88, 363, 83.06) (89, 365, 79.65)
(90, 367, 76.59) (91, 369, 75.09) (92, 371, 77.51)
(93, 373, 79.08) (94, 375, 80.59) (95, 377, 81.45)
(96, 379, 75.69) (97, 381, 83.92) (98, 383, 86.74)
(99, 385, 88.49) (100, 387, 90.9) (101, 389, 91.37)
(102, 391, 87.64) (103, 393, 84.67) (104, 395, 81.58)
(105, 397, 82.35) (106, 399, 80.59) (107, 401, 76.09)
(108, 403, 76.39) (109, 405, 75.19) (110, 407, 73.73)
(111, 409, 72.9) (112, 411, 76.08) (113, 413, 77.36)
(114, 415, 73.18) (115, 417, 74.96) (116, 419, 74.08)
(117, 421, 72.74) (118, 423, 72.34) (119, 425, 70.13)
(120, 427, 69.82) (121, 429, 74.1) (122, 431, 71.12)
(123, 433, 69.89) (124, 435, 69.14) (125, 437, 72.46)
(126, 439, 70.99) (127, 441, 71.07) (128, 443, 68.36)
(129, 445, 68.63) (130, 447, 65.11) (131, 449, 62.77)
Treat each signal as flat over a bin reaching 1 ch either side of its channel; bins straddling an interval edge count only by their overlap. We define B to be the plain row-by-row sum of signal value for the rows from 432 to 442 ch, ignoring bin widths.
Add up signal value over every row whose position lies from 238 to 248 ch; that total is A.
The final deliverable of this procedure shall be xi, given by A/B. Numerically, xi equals 1.08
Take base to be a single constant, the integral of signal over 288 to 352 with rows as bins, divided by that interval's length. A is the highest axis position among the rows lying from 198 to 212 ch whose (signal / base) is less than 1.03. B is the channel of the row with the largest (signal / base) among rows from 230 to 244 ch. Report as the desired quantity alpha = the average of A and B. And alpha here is 227 ch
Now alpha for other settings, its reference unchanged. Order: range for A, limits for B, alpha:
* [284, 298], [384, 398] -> 343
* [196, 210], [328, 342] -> 275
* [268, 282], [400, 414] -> 343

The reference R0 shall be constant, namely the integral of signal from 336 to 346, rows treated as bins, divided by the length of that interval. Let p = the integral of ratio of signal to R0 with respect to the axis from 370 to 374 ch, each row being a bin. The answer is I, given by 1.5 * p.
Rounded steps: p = 4.1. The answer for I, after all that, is 6.09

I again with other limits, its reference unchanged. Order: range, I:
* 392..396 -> 6.47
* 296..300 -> 5.77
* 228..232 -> 5.41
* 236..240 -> 5.65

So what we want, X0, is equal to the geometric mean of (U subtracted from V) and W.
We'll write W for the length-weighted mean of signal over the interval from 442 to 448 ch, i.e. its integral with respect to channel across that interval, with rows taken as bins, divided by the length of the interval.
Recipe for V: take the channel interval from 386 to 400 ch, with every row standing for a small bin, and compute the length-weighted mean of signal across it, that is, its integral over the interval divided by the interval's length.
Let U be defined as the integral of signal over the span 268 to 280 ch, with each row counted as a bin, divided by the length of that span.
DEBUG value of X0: 26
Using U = 76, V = 85.6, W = 67.4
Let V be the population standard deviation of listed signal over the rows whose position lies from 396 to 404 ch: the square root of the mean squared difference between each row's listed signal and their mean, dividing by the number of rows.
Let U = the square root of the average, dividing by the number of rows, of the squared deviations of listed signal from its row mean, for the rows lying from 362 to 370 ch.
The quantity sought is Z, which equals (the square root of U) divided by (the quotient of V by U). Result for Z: 2.0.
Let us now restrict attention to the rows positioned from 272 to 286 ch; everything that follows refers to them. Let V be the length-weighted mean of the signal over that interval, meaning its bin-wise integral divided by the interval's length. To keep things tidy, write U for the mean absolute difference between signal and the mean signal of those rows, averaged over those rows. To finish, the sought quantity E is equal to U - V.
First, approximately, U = 1.7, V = 78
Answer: -77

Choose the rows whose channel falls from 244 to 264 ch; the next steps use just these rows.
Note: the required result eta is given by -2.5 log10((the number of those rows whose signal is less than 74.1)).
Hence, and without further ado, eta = -1.7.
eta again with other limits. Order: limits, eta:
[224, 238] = -2.1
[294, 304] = -1.2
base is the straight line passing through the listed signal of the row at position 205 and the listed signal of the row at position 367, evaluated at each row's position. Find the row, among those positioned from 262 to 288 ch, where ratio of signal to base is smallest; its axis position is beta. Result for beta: 269 ch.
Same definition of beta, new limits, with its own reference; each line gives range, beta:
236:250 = 237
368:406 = 405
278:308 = 303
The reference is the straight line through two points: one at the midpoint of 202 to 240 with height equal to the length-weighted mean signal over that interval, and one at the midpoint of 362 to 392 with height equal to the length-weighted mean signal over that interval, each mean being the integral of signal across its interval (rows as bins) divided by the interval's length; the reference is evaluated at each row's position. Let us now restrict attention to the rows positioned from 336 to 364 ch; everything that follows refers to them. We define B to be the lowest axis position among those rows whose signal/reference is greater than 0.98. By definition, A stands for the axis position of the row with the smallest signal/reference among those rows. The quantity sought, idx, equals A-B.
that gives -4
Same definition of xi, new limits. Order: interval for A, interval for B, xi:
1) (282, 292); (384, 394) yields 0.91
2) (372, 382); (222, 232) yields 1.12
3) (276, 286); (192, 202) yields 1.73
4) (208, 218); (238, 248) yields 0.91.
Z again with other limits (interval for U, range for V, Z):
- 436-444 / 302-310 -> 1.0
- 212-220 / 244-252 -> 1.1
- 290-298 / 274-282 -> 4.6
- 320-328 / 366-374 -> 1.7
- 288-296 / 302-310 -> 1.0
